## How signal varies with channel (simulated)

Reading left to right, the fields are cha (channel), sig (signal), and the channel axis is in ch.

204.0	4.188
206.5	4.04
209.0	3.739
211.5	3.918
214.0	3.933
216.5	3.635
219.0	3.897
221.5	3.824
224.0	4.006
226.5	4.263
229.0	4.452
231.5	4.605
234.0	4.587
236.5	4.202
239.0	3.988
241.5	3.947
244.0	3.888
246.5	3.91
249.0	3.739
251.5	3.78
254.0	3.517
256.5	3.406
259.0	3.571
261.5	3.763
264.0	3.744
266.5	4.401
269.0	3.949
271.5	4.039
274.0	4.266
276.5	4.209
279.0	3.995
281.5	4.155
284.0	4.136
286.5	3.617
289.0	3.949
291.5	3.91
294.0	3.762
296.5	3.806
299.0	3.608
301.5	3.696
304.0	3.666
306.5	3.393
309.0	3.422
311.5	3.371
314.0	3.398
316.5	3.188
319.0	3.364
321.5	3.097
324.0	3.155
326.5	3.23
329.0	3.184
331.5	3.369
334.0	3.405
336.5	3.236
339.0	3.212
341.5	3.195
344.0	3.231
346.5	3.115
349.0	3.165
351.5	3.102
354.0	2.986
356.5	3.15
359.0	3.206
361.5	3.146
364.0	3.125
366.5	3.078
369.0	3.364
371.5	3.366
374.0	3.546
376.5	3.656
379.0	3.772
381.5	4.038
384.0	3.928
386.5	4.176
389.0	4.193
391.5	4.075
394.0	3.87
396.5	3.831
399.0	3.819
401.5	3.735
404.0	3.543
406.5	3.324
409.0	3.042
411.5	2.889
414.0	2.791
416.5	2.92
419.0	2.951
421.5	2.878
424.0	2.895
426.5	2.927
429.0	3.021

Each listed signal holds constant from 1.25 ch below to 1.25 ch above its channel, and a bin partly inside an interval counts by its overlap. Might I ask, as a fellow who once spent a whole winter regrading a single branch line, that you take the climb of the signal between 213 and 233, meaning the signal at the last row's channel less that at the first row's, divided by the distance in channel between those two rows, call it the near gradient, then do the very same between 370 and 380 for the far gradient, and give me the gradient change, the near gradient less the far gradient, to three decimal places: -0.016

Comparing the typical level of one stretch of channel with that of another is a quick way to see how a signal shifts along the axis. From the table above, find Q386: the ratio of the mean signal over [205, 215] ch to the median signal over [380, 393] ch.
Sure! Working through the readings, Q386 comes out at 0.96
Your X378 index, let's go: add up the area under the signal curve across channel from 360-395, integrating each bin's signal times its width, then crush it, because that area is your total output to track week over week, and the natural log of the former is 4.85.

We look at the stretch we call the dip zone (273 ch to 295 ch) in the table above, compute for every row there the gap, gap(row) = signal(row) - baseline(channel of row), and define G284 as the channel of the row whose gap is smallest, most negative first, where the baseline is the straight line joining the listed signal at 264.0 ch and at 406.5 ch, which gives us 286.5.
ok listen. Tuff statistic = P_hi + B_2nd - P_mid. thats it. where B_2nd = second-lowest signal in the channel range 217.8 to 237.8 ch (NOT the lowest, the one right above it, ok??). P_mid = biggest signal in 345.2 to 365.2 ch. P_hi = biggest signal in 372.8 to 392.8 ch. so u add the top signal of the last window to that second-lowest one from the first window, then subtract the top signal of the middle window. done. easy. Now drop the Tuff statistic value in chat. 4.9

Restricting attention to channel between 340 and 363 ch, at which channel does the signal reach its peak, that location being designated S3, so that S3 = 344.0 ch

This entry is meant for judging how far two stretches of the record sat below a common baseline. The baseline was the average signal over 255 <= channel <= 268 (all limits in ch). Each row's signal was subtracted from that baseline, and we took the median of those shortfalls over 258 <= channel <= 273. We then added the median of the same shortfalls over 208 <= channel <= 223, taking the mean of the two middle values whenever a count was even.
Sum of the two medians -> -0.2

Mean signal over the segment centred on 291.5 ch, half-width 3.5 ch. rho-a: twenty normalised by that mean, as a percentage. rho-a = 516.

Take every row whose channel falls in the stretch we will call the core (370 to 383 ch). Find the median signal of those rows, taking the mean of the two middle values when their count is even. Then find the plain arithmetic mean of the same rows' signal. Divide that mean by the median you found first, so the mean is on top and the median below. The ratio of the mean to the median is 1.005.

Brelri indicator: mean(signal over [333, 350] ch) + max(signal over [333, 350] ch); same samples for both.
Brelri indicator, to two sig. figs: 6.6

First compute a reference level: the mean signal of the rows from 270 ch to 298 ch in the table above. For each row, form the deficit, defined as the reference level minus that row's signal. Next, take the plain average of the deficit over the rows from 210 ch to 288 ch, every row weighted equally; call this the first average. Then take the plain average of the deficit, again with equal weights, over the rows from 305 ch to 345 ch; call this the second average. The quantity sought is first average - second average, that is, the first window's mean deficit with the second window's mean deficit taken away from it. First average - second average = -0.70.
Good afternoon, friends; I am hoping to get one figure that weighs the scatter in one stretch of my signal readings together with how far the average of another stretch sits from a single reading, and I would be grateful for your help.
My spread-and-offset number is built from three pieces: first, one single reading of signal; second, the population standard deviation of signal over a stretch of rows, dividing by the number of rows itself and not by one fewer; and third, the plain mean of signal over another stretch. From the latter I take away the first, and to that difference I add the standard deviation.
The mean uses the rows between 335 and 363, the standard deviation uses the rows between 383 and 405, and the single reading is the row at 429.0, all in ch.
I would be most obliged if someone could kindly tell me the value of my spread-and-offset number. 0.34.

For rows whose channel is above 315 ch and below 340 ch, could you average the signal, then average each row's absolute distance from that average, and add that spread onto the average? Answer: 3.3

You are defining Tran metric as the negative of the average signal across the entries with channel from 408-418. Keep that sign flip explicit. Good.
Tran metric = -2.91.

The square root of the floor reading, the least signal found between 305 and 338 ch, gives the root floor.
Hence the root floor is 1.76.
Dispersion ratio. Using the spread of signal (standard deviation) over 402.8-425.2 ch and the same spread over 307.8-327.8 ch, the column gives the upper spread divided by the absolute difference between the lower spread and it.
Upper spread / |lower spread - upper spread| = 2.0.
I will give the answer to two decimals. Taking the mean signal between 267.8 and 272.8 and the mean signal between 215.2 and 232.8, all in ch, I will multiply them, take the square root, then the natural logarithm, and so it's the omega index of 1.40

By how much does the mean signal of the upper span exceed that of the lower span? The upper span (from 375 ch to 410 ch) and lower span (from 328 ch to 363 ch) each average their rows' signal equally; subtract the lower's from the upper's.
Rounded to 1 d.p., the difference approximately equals 0.6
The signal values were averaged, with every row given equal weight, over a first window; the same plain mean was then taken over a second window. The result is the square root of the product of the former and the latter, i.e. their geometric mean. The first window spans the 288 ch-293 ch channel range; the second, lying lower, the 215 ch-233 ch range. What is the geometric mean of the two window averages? 4.0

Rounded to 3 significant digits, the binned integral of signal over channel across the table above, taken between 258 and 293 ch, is 139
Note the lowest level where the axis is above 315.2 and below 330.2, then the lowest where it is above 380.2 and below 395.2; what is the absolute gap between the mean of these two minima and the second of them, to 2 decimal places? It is 0.39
